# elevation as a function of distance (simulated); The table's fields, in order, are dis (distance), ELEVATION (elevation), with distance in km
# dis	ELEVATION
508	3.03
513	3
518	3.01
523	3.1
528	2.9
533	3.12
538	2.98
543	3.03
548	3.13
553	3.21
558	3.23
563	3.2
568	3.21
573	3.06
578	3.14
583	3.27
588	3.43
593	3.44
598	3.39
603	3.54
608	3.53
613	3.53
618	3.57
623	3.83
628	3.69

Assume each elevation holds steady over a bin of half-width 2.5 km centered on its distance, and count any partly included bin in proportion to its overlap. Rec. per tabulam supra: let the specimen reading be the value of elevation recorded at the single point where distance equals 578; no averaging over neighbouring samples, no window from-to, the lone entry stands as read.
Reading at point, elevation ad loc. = 3.14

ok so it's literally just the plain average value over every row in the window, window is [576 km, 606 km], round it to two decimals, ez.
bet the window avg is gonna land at 3.37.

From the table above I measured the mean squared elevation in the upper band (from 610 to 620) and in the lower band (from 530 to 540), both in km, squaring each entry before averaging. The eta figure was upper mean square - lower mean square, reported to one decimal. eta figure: 3.3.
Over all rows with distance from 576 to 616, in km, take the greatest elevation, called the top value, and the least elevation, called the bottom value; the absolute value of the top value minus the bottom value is 0.40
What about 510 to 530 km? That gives 0.20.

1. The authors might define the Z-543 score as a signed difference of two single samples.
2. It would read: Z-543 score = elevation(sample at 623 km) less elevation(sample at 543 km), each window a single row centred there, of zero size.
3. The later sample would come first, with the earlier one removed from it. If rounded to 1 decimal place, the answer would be 0.8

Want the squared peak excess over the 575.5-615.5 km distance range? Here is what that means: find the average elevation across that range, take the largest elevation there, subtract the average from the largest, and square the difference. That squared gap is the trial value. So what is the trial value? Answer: 0.017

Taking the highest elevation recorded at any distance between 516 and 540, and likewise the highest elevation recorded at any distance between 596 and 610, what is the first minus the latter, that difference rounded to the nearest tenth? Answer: -0.4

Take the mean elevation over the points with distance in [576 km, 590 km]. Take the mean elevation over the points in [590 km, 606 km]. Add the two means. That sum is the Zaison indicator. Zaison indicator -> 6.74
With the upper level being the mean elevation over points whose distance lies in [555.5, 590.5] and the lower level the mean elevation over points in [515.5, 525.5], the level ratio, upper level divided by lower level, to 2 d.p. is 1.05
